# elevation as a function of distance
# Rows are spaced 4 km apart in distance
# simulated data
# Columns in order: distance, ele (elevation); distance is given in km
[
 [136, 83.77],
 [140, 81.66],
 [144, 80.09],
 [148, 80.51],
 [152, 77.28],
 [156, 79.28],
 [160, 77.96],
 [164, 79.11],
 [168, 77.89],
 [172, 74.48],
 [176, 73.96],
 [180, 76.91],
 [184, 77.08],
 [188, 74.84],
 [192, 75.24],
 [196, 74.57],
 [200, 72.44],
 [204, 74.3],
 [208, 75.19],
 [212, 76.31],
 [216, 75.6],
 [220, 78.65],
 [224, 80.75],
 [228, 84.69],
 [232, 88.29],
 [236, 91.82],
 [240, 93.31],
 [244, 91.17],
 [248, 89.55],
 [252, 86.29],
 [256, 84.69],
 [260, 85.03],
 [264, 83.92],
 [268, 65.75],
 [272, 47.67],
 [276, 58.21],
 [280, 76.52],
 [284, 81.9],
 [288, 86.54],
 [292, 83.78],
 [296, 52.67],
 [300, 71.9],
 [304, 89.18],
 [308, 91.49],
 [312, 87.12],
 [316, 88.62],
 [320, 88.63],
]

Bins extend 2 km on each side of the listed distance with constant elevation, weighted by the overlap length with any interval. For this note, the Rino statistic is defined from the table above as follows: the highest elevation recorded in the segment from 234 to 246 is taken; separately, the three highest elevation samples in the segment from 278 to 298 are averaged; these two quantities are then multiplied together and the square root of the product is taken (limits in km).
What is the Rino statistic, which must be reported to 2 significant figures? 89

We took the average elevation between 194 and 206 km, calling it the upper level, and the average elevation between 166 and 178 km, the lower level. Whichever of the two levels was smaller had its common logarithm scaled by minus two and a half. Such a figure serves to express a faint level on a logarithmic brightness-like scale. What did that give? -4.67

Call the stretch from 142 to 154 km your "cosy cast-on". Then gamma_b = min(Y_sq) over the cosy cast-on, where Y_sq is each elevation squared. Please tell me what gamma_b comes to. 5972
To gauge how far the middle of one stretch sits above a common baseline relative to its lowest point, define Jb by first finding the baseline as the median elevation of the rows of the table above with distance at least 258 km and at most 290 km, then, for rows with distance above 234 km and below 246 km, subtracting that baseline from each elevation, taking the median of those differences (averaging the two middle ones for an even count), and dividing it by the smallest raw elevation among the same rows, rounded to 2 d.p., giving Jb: 0.14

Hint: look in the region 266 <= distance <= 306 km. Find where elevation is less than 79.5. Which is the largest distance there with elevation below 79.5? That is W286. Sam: 300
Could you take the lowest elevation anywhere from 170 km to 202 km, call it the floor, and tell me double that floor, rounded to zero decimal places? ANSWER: 145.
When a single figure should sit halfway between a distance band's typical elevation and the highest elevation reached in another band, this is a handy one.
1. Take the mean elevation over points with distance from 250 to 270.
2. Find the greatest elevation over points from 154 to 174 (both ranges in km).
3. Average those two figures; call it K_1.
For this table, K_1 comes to 80.2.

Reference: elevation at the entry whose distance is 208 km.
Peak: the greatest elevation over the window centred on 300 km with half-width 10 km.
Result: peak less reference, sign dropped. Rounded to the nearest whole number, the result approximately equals 16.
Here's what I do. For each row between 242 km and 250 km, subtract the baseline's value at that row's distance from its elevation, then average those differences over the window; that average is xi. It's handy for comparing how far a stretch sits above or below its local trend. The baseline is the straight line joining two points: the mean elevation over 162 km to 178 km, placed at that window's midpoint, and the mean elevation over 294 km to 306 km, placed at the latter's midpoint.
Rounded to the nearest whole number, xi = 17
